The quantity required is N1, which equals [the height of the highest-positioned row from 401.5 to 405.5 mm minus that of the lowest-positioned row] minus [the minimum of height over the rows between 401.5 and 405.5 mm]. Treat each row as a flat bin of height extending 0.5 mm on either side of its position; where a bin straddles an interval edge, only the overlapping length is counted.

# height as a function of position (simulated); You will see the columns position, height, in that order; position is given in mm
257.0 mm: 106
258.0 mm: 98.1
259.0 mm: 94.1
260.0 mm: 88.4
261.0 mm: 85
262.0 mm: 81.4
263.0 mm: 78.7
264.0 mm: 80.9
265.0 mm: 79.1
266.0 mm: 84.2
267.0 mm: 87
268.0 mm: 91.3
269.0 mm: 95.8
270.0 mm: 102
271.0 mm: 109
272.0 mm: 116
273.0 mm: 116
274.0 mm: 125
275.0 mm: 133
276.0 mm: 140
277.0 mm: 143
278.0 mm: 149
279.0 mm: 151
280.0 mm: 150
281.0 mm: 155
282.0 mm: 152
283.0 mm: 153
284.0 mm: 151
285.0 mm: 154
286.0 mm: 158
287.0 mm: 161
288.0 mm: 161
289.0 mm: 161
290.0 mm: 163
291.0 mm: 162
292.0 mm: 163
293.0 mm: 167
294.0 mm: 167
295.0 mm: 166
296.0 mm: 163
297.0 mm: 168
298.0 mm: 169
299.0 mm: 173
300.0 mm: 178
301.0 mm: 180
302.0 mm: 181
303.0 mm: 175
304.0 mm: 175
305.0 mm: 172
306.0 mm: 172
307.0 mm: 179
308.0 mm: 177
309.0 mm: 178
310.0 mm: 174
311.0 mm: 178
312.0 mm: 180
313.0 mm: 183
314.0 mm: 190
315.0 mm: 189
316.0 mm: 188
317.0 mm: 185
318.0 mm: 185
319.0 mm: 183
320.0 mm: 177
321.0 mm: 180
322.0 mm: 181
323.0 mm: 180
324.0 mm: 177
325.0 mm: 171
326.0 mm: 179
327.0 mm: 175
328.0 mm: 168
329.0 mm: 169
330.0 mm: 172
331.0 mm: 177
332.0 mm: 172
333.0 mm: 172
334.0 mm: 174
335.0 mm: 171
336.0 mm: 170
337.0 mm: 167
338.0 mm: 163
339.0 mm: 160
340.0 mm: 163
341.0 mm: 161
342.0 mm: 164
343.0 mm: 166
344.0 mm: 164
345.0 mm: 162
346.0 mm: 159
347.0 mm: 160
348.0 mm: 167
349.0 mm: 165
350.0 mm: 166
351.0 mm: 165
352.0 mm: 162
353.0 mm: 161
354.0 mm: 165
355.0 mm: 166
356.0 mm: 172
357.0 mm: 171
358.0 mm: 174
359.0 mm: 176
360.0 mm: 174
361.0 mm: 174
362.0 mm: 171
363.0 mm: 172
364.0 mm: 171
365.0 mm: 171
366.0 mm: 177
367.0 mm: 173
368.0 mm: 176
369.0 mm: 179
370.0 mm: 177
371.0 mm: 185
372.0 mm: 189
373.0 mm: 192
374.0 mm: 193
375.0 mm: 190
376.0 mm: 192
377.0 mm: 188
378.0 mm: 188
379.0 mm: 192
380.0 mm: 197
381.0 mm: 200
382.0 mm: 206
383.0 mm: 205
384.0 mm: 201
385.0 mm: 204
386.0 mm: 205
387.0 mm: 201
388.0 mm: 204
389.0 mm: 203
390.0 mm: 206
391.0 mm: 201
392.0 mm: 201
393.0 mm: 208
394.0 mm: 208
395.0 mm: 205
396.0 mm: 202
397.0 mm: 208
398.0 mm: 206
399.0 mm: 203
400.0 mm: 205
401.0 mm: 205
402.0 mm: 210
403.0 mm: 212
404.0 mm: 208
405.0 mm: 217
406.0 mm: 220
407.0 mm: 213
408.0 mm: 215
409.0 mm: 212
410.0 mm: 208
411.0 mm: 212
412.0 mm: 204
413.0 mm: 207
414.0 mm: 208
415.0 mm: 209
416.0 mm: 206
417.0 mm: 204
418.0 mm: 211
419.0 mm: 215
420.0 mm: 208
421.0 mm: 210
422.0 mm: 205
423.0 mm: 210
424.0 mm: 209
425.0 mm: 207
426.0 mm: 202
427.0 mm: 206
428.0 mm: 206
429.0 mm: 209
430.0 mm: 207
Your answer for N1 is -201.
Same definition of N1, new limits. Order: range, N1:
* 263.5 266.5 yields -76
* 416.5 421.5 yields -198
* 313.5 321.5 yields -187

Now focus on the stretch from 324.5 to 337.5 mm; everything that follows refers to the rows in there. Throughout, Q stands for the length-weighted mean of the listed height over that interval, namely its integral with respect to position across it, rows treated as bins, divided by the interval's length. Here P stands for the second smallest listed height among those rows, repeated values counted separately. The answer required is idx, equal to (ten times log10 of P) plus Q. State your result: 194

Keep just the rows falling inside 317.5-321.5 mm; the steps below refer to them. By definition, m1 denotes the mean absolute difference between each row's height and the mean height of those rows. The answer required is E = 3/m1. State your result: 1.09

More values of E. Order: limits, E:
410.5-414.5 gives 1.33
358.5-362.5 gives 2.18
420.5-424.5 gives 1.71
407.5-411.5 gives 1.60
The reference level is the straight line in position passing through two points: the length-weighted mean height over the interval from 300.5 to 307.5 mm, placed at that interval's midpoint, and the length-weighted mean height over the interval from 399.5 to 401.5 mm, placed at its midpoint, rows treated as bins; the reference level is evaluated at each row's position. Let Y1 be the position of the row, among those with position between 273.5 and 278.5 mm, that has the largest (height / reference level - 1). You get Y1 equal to 278.0 mm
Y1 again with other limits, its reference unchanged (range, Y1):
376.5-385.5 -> 382.0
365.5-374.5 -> 374.0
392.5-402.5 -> 393.0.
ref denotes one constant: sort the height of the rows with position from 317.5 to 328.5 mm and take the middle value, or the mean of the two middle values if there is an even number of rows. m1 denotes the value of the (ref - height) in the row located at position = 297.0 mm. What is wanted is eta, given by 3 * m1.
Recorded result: 33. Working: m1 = 11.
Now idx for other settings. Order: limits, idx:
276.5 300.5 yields 182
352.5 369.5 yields 194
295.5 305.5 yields 196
